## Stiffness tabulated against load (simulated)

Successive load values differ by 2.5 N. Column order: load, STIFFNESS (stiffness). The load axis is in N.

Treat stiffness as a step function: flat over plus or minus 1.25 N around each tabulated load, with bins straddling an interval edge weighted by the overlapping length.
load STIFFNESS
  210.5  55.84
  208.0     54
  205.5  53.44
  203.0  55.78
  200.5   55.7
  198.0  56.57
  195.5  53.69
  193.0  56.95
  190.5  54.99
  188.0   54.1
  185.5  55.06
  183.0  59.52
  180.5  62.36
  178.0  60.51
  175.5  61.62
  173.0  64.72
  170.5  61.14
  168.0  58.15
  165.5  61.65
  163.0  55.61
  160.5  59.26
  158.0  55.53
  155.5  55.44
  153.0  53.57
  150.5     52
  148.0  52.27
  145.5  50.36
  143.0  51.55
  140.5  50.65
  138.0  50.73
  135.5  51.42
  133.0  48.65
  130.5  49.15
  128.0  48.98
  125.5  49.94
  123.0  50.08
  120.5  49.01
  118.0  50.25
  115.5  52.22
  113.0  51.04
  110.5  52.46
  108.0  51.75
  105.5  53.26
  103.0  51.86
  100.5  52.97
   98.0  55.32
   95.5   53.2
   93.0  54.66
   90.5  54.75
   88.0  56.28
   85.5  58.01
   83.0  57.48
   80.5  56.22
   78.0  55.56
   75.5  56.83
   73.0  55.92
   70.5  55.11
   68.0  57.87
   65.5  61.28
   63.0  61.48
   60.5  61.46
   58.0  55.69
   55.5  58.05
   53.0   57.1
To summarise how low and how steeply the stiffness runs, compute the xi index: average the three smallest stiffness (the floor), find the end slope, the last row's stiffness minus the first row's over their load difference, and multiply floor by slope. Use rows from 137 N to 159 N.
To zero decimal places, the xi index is 12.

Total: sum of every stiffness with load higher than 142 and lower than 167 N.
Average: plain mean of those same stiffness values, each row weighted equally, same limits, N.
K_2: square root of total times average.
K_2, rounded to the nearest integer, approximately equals 173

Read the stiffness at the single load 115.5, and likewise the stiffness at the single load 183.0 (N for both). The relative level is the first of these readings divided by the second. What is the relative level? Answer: 0.88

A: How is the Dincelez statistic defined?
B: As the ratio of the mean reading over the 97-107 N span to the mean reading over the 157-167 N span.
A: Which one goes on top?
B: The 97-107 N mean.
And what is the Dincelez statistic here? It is 0.92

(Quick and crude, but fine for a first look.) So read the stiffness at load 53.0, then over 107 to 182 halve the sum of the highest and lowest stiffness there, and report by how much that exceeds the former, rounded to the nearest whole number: 0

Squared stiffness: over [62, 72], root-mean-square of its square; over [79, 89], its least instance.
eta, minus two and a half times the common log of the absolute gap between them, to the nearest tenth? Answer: -6.3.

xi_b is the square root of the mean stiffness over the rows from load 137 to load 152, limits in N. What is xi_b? 7.2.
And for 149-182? 7.7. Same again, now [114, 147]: 7.1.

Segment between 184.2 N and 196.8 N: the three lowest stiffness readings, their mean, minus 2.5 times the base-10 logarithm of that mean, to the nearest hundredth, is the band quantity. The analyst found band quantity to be -4.34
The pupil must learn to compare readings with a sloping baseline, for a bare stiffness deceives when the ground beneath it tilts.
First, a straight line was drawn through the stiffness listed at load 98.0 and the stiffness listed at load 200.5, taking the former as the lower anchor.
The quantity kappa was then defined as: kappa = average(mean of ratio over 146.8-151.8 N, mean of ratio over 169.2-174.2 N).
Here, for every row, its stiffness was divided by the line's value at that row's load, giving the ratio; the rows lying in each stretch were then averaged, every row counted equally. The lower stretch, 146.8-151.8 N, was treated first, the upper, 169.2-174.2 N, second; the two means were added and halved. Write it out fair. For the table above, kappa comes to 1.04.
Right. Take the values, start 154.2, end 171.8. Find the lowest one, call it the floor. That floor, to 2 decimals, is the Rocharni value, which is 55.44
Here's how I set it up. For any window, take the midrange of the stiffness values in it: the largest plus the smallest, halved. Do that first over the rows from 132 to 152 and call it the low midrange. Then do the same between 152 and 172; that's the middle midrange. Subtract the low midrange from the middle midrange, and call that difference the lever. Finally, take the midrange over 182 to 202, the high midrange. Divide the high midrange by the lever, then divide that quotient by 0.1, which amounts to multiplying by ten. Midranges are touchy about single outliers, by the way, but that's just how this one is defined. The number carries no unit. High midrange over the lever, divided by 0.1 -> 79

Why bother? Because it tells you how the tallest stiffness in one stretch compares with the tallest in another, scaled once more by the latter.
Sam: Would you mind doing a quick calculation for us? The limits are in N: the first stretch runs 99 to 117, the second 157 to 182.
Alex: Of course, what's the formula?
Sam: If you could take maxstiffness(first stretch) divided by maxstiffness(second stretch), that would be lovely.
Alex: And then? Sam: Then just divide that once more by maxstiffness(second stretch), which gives 0.0127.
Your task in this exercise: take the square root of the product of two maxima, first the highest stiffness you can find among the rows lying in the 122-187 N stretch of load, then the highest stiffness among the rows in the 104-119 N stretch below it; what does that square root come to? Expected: 58.7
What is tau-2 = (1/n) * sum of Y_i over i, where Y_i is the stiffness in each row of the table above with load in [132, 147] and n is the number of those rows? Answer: 51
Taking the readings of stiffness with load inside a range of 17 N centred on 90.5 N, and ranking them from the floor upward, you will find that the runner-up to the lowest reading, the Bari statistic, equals 54.66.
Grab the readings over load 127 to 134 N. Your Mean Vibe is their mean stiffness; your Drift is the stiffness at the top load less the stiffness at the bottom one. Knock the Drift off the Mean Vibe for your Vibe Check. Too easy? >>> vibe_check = 49.3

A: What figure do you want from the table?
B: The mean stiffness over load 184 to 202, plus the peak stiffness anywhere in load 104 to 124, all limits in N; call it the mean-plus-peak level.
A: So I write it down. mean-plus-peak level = 108.6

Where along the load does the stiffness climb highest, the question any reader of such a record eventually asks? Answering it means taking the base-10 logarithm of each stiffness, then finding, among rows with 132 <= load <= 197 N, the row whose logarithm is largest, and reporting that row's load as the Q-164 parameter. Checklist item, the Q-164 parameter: 173.0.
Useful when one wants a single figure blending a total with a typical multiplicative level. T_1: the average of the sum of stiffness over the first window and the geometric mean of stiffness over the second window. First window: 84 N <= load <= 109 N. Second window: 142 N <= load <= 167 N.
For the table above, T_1 298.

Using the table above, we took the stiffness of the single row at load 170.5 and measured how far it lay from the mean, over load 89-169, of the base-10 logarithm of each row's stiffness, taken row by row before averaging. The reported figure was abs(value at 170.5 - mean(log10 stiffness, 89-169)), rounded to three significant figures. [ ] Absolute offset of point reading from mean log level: 59.4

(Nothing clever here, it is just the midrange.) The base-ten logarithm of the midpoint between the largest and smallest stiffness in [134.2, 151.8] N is 1.71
